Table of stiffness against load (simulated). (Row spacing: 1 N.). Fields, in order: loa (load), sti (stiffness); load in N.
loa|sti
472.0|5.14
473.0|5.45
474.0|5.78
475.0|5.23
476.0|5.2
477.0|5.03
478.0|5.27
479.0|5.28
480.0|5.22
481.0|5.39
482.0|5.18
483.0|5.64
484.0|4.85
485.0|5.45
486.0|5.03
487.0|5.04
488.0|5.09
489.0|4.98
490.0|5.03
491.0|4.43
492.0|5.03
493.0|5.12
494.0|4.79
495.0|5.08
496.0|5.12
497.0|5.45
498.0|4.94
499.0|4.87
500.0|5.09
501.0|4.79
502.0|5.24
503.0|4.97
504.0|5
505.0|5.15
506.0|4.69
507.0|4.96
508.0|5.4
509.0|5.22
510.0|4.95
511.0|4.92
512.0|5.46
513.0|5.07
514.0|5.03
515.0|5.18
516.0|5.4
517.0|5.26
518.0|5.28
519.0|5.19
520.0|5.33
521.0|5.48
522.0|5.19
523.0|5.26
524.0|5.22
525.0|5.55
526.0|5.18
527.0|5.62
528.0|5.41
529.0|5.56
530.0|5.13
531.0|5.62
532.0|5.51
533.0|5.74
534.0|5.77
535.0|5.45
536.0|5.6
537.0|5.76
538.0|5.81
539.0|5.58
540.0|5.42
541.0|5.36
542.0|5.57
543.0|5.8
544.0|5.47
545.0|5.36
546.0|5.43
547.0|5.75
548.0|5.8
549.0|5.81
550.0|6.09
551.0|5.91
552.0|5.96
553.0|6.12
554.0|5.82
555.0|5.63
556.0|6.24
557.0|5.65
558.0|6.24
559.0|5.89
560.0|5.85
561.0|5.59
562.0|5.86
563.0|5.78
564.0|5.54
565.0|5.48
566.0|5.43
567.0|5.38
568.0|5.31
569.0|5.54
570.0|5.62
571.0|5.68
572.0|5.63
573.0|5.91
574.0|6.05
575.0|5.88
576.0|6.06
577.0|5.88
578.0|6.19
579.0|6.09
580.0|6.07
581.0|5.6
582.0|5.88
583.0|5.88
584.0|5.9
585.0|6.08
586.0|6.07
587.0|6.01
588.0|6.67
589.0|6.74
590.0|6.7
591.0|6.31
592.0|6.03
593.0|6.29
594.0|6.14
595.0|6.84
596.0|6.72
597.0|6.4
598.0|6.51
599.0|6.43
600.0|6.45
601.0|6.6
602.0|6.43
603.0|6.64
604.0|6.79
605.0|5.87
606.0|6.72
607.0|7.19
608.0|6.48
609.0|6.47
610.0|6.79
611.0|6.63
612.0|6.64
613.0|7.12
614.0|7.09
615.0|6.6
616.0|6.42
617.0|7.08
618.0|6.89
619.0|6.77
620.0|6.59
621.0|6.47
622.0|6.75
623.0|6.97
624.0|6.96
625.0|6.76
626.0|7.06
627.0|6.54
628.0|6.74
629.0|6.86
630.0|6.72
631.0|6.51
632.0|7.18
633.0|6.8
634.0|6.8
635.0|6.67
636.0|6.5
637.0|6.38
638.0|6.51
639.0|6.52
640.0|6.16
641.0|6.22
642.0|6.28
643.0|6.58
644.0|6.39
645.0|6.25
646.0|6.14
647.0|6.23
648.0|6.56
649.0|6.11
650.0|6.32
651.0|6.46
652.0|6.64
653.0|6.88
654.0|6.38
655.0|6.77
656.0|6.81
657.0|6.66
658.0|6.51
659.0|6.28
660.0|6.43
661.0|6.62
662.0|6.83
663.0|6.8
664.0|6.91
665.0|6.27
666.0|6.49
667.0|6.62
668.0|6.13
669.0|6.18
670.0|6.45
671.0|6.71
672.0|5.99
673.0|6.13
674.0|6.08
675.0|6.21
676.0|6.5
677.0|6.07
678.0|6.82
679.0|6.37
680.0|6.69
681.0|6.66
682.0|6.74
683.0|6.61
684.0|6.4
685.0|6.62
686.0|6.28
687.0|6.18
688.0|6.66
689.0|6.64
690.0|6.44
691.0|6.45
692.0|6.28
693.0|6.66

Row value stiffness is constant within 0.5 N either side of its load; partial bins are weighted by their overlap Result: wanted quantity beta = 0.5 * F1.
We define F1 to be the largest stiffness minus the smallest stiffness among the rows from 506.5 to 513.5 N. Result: 0.27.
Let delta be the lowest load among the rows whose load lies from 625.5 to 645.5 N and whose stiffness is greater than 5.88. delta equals 626.0 N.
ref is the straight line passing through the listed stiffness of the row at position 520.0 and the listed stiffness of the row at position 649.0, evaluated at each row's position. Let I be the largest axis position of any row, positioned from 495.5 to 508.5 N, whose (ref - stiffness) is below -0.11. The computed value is 508.0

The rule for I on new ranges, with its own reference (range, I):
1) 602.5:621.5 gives 621.0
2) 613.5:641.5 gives 641.0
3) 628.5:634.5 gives 634.0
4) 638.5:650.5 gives 650.0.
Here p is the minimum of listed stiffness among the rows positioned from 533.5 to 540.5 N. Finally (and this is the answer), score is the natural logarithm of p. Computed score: 1.69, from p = 5.42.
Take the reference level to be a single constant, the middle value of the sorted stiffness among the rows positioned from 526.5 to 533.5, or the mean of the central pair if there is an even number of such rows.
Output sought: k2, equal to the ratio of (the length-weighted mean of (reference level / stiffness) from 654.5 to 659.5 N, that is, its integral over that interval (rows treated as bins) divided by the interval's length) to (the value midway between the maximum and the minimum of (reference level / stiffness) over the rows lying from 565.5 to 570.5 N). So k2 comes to 0.83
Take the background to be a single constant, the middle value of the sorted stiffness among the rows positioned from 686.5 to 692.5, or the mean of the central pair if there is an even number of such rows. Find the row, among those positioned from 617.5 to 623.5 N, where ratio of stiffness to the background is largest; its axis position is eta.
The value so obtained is 623.0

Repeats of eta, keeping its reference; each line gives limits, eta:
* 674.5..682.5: 678.0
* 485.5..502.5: 497.0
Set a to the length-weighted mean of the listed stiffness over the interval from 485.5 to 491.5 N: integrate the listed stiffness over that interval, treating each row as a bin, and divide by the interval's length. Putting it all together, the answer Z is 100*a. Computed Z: 493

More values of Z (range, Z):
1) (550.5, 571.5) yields 574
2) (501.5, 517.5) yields 512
